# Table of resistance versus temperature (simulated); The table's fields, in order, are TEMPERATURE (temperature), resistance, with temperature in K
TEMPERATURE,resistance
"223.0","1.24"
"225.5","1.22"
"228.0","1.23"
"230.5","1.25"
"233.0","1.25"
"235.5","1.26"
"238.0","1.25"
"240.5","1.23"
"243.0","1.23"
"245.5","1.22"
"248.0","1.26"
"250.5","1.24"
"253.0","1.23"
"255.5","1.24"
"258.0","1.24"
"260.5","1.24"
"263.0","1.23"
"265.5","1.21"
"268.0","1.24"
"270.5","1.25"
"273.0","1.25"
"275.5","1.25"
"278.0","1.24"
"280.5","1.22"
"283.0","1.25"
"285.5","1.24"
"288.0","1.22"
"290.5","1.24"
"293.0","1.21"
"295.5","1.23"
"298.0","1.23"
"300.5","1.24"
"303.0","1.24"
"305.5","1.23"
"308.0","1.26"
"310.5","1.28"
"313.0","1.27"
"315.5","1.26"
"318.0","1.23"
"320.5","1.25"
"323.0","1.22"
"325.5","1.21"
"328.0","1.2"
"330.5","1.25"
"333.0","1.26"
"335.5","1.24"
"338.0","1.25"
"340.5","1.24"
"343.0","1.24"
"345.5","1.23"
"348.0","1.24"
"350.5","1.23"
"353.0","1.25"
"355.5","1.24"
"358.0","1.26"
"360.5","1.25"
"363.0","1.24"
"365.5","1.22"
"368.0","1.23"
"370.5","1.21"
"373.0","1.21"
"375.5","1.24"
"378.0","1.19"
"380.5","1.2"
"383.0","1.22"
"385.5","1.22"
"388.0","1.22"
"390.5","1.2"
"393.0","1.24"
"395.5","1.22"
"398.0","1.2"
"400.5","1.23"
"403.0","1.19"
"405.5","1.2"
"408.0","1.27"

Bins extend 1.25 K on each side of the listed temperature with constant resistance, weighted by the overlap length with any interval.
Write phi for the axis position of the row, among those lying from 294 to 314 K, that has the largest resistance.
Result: 310.5 K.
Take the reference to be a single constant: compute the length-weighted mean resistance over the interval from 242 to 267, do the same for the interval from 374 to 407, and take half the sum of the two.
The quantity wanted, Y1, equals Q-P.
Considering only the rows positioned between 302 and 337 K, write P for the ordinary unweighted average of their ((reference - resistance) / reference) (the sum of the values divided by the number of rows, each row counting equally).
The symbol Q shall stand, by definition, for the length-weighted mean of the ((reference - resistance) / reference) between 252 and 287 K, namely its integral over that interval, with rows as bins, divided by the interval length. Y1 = 0.004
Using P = -0.0156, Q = -0.0114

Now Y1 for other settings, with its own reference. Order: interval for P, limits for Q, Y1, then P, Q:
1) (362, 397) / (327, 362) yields -0.019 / 0.0043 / -0.0146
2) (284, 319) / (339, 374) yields 0.005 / -0.0144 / -0.0094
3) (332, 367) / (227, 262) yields 0.001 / -0.0150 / -0.0138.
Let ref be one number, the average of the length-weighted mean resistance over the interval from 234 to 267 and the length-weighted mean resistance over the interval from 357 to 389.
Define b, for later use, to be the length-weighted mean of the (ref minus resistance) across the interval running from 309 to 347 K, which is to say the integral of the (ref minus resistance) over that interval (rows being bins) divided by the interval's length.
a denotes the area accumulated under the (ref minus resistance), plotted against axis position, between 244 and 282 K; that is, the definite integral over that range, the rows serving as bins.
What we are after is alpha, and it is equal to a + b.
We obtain -0.28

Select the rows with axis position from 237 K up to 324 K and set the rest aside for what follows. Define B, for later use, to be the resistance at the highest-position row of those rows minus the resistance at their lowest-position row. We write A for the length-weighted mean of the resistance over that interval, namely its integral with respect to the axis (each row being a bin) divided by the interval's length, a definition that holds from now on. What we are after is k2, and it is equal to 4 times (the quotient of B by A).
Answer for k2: -0.10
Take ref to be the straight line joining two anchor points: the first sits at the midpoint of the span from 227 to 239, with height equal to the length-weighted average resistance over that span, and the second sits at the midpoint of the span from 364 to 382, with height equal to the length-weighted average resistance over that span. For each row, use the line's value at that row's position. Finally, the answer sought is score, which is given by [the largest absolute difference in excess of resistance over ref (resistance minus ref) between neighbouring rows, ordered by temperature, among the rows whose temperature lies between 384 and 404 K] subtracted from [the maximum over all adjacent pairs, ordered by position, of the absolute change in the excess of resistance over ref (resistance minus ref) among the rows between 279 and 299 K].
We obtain -0.010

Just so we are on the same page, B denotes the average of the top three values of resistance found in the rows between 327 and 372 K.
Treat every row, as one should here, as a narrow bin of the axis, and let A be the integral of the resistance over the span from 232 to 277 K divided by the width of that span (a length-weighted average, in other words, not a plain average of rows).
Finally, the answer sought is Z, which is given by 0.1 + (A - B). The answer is 0.083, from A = 1.24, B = 1.26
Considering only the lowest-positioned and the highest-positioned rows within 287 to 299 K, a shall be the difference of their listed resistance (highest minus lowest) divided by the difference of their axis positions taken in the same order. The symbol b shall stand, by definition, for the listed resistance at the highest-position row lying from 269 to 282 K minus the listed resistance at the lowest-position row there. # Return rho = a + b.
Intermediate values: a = 0.0010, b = -0.030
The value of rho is -0.03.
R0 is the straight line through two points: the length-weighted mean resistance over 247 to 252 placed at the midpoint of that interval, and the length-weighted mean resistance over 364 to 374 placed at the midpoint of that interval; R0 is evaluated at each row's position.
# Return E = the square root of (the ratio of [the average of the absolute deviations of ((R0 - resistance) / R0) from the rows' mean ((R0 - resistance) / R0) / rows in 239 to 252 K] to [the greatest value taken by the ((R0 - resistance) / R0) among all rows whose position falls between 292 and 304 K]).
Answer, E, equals 0.7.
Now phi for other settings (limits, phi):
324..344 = 333.0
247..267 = 248.0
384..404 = 393.0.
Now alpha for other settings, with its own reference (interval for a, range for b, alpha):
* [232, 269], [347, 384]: -0.28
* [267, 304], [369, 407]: -0.22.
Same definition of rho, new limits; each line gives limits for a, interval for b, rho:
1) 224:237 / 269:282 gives -0.03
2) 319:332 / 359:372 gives -0.04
